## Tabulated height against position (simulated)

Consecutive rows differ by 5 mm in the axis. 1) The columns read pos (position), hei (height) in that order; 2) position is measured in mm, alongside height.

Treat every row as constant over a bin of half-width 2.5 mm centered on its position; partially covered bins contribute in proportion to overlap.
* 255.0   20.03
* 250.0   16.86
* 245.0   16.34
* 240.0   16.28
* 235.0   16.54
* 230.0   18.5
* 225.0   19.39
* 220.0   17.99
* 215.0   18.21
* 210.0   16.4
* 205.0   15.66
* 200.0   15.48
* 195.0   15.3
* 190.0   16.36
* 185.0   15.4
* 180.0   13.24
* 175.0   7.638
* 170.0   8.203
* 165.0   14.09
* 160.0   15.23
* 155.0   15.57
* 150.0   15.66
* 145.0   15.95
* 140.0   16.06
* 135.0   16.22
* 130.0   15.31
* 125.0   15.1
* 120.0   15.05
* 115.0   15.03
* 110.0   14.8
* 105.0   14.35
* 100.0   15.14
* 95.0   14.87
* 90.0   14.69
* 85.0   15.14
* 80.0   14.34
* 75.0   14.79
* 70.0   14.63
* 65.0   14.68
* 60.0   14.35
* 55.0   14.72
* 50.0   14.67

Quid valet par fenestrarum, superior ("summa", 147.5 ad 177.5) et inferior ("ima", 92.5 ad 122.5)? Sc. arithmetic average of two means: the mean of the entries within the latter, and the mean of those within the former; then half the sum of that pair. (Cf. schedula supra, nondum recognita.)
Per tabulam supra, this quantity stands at 13.8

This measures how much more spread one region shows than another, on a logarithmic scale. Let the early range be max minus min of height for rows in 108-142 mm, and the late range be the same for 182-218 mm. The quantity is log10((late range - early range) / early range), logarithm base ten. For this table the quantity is 0.02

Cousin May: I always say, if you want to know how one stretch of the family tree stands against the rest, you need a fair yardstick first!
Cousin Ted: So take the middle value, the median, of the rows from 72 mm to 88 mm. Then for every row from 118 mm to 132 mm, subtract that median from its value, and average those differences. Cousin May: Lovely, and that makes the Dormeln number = 0.36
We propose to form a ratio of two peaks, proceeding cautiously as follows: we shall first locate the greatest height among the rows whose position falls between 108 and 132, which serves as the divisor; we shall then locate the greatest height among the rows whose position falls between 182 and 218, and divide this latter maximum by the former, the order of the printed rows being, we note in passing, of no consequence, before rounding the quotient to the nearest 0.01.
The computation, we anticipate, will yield 1.19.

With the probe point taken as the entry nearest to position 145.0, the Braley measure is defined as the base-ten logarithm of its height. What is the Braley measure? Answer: 1.20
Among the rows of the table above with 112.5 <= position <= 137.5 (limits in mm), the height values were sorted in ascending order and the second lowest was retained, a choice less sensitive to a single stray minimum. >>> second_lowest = 15.05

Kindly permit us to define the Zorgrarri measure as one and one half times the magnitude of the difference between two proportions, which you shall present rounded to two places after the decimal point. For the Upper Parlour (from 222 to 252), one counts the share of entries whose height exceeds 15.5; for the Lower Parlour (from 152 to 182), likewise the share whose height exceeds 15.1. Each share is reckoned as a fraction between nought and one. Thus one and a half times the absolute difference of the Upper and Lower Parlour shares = 1.00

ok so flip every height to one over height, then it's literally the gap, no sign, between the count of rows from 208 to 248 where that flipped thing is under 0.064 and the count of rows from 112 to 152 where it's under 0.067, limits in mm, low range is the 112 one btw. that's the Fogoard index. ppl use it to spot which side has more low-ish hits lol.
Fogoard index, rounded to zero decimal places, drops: 0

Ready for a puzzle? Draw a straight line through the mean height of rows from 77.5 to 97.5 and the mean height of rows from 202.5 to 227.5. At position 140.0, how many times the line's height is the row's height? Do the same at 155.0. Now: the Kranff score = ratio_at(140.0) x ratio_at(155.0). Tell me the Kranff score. 0.97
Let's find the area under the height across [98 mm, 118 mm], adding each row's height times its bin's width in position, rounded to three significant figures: 297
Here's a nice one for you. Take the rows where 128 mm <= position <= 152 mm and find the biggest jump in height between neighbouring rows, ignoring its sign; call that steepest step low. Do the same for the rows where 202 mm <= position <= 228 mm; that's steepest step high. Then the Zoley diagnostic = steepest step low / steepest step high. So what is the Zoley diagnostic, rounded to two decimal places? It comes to 0.50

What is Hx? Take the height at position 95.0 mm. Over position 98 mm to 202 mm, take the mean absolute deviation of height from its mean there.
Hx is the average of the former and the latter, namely 8.16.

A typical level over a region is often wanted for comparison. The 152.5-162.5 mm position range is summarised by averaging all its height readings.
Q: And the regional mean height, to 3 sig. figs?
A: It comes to 15.4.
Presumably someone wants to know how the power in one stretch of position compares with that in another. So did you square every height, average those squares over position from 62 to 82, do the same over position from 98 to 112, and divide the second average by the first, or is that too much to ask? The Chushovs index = 1.0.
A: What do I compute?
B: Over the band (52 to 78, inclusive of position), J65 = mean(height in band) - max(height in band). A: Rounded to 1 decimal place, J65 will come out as -0.2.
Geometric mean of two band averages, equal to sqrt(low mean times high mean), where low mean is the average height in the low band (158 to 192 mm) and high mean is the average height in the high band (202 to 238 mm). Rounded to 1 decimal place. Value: 15.0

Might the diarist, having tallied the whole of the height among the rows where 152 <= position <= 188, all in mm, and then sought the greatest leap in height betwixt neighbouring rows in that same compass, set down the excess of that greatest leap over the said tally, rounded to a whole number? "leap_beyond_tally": -83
